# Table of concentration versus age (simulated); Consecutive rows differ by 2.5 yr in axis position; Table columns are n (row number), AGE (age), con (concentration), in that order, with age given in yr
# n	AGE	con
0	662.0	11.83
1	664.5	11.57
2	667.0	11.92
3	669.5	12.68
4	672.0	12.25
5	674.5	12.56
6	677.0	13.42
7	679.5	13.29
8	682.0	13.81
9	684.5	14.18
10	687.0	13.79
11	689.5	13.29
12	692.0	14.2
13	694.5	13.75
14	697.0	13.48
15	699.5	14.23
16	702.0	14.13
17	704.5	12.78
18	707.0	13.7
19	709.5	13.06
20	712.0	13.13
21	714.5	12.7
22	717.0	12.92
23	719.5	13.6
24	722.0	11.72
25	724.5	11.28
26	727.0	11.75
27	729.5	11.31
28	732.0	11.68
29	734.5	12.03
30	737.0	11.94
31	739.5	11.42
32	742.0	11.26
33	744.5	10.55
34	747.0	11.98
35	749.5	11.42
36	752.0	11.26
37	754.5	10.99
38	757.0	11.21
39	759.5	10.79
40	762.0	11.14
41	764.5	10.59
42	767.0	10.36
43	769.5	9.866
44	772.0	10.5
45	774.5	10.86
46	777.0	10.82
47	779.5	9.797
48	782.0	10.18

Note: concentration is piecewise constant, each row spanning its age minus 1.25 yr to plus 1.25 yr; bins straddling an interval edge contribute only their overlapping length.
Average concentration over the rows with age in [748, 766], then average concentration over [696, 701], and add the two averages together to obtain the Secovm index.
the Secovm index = 24.9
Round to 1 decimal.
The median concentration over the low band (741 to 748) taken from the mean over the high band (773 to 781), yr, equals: -0.8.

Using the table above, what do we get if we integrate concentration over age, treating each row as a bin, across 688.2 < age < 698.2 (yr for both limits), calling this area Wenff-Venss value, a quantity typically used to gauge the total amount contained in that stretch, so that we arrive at 137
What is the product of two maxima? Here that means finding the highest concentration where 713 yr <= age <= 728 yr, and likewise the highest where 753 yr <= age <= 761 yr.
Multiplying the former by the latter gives 152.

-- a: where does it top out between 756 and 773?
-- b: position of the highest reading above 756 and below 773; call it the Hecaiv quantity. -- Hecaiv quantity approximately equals 757.0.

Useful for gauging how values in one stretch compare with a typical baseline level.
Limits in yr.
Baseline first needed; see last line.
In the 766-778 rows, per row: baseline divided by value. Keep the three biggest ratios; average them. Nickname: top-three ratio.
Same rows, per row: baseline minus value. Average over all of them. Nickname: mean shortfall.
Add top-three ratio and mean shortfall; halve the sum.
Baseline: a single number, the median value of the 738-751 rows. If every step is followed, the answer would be 1.0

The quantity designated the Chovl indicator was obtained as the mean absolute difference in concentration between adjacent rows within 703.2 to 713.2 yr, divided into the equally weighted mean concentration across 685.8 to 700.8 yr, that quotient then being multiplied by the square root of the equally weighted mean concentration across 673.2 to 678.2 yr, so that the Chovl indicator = 91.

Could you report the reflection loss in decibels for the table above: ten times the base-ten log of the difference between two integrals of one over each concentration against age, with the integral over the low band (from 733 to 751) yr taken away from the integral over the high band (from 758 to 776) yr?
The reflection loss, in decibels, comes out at -9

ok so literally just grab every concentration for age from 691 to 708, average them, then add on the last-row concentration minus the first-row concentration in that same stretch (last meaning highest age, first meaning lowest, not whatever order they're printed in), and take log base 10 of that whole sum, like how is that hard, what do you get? 1.12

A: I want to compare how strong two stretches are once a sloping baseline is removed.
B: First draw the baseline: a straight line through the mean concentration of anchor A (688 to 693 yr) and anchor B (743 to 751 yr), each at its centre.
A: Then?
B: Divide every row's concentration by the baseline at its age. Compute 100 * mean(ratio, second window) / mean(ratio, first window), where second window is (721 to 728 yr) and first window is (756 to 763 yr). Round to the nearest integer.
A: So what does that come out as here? 92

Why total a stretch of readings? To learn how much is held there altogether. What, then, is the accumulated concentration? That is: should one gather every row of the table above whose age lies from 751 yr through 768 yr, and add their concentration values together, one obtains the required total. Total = 76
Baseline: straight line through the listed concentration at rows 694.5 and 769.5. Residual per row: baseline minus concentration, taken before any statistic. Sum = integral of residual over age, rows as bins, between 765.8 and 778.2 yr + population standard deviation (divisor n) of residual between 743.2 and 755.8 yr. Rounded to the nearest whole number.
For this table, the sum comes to -9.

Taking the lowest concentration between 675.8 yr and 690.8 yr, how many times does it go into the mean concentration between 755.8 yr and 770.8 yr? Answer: 0.80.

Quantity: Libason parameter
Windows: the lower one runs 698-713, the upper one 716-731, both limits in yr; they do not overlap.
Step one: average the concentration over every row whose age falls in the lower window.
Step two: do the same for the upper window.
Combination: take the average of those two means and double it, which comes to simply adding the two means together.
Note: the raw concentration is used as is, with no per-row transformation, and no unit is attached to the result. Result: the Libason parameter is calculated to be 25.6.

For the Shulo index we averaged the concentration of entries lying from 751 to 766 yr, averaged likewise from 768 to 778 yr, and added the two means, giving 21.5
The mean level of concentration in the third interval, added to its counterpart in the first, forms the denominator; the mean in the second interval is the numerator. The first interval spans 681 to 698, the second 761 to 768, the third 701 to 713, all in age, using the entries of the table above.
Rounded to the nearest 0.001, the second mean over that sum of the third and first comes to 0.394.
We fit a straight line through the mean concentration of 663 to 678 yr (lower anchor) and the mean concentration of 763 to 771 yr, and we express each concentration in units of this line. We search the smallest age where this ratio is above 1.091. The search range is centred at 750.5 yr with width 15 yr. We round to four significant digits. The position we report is 747.0 yr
